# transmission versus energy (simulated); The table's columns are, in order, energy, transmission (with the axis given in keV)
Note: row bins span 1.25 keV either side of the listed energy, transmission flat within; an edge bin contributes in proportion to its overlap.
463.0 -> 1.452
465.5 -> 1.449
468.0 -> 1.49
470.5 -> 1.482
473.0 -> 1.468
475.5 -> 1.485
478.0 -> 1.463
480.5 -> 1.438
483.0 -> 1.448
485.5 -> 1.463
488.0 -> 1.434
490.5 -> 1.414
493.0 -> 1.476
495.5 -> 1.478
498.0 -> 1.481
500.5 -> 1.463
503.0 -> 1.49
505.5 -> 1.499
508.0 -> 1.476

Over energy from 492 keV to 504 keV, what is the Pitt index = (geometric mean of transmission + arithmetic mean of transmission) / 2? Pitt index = 1.48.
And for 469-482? 1.47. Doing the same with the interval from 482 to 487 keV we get 1.46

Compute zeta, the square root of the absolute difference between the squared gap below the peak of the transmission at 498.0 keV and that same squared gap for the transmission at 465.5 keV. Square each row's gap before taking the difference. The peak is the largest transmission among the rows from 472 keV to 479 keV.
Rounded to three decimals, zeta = 0.036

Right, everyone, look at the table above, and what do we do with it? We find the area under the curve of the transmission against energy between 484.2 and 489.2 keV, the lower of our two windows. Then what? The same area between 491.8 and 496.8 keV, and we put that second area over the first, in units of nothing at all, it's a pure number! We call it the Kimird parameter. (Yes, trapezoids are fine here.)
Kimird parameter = 1.02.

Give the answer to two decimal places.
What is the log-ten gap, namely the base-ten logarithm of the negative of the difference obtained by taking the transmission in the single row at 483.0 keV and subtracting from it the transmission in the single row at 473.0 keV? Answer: -1.70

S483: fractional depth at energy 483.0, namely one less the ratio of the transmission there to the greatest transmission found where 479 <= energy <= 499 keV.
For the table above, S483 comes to 0.022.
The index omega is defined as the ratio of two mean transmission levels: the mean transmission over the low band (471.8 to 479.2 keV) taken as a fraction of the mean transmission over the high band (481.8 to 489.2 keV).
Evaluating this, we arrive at 1.016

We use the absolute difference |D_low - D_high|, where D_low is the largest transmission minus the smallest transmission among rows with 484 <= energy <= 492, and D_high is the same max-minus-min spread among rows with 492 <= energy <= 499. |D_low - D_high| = 0.044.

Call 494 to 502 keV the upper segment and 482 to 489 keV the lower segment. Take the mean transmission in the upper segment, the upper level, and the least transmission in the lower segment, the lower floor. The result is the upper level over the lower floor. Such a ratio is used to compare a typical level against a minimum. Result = 1.028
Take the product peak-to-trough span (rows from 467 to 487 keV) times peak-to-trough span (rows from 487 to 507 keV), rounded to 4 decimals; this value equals 0.0044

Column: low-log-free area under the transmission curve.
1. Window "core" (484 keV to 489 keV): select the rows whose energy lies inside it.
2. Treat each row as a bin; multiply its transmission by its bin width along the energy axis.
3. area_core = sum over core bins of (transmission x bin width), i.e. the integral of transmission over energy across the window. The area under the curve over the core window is 7.2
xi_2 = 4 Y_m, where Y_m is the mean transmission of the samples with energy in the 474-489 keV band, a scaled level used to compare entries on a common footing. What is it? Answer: 5.82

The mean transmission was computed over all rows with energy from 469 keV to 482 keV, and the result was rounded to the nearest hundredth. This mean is 1.47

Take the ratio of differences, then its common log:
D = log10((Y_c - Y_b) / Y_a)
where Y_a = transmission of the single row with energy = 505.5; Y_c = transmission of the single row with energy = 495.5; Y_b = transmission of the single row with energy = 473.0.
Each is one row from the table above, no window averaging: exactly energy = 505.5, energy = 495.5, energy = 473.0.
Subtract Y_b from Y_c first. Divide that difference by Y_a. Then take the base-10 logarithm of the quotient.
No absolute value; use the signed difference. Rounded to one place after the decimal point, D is -2.2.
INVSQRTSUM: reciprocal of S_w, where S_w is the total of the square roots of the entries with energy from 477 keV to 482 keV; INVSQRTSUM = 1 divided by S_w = 0.415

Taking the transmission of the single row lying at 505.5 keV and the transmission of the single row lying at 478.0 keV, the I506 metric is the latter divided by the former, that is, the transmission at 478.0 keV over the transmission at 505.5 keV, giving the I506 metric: 0.976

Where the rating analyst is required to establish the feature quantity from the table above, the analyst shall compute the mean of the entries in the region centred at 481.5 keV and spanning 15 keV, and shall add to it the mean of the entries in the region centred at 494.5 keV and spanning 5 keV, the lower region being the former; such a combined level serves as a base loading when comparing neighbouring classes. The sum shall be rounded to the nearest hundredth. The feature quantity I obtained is 2.93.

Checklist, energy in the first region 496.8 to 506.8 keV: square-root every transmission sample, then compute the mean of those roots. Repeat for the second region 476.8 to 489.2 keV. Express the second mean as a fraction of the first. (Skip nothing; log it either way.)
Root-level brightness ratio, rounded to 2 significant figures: 0.99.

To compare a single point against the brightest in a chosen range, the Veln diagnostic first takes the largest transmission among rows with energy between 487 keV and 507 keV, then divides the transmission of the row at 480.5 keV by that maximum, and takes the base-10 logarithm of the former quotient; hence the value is -0.018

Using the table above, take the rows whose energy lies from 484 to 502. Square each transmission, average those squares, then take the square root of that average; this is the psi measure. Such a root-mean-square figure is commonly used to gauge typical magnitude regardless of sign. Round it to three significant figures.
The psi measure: 1.46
